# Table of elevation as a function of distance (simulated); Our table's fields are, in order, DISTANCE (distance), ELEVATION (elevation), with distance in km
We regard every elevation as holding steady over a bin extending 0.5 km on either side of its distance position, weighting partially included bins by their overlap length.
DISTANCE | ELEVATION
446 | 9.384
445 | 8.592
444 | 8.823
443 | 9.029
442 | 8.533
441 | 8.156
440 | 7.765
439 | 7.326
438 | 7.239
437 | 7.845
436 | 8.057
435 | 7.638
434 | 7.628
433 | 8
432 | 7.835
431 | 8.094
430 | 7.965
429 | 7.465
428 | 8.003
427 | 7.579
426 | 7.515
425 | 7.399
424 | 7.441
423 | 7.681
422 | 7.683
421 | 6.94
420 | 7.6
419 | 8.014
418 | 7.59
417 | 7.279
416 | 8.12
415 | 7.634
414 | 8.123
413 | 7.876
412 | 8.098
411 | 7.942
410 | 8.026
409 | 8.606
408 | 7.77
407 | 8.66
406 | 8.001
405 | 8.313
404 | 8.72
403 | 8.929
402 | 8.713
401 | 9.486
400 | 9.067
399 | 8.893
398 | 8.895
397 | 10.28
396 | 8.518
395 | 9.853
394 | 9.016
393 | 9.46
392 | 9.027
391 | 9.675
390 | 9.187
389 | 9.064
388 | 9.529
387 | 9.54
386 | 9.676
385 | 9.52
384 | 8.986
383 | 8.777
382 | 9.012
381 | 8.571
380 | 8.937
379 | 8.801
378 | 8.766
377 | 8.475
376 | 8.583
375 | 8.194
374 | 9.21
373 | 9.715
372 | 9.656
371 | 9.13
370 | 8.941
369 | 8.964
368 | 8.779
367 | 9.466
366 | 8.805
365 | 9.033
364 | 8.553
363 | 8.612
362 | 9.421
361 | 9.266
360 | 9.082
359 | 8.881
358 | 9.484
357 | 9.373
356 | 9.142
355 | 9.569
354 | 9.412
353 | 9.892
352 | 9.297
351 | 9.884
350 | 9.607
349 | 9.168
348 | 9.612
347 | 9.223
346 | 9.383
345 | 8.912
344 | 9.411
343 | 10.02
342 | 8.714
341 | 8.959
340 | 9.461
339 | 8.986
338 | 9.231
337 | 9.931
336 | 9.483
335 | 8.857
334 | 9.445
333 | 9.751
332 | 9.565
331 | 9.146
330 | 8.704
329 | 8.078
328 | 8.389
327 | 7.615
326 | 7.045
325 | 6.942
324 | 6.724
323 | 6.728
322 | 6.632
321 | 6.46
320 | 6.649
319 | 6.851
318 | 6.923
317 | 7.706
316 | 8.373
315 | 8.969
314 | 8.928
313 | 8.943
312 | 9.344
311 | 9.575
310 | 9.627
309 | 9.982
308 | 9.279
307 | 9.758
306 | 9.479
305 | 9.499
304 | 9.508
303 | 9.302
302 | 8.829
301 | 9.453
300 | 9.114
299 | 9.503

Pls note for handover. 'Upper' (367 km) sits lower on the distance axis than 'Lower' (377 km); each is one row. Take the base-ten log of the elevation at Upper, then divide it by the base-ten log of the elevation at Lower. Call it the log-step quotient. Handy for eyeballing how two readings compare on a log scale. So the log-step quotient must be 1.05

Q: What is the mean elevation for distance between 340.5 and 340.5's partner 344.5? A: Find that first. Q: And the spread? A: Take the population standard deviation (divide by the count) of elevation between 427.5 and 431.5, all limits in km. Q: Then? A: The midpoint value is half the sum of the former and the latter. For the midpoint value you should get 4.76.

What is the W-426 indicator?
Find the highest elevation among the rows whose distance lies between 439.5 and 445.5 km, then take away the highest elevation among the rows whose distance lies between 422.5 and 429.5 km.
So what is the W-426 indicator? 1.0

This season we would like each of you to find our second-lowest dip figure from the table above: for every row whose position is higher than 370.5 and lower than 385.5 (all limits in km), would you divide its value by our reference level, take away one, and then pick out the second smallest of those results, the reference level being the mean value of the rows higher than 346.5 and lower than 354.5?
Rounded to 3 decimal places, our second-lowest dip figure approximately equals -0.109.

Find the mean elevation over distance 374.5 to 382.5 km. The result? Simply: 8.7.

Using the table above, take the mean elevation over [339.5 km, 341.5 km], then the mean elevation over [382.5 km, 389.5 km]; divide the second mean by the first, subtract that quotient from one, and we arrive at -0.010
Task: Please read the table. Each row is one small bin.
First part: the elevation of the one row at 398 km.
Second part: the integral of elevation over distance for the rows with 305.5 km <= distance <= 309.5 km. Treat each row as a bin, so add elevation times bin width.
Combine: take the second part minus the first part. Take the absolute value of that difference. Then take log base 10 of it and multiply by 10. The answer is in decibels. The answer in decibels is 15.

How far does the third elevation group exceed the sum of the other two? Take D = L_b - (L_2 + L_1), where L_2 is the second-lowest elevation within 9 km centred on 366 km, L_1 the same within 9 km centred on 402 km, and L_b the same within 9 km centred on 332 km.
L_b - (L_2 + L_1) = -8.5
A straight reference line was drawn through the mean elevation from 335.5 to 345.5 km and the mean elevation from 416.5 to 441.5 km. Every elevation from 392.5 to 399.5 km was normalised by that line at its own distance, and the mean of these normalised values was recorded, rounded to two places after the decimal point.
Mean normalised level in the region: 1.12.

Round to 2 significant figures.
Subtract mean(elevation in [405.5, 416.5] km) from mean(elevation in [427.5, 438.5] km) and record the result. -0.28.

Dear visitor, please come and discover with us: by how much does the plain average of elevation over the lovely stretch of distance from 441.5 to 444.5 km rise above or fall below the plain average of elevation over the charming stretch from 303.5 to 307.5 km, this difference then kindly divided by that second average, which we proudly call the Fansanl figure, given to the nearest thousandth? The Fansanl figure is -0.080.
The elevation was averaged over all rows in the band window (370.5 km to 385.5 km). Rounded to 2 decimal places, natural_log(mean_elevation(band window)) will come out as 2.19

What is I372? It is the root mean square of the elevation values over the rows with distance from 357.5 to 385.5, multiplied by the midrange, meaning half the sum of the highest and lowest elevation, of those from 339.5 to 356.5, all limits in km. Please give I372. 84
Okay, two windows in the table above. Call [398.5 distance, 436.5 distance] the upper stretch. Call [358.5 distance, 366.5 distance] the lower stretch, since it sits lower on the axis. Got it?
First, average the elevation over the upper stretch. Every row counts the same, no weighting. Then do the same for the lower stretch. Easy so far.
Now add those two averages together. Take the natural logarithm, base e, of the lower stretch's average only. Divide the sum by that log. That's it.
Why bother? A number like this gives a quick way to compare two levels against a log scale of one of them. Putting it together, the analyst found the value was 7.7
